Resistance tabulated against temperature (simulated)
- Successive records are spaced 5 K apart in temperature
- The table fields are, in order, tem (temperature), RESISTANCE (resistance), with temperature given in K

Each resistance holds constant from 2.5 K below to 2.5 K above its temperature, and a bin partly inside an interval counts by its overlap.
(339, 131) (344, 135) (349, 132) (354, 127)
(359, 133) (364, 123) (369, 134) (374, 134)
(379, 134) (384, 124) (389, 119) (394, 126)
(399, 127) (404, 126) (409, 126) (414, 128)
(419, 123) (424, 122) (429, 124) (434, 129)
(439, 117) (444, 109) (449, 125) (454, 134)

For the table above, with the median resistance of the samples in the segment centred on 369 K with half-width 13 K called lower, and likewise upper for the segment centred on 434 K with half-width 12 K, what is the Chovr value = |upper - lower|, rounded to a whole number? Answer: 12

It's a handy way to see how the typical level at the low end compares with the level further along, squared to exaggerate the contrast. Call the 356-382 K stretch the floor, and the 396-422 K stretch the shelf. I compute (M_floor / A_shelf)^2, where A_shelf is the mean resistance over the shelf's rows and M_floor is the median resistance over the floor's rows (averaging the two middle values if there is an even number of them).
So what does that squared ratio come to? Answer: 1.13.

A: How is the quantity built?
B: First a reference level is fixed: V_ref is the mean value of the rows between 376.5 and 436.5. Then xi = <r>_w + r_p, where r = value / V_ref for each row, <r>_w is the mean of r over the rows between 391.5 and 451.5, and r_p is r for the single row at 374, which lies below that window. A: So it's 2.05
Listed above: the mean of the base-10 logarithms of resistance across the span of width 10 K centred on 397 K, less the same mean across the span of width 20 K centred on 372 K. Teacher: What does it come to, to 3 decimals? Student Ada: -0.016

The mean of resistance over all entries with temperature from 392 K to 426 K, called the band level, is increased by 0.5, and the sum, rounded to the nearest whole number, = 126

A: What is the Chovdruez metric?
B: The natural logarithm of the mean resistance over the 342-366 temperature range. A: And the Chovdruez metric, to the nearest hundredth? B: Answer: 4.87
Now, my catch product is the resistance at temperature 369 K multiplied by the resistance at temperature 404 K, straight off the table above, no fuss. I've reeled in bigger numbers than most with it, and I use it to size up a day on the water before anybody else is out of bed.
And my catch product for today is 16884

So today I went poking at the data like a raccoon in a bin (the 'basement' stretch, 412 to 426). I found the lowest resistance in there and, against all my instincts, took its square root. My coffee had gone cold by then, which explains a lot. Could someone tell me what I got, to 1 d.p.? 11.0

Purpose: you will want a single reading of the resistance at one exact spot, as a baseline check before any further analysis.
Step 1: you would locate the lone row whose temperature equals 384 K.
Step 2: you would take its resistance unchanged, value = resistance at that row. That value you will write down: 124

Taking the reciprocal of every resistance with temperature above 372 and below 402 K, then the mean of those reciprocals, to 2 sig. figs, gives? 0.0079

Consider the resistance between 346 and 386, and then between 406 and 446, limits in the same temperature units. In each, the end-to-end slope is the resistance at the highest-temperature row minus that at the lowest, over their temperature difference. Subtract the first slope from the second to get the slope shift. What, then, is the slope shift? -0.3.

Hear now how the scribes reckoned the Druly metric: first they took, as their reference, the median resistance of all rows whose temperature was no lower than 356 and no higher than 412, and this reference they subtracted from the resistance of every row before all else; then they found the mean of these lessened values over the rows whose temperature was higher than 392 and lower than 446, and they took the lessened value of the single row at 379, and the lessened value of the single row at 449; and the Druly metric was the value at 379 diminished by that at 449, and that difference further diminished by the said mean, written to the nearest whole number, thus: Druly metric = 12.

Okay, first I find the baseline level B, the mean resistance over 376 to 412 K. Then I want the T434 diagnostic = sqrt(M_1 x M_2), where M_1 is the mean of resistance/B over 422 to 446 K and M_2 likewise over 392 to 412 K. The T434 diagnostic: 0.98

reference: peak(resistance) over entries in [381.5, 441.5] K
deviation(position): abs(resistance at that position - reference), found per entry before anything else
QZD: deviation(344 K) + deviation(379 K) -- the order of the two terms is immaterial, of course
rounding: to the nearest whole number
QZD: 11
